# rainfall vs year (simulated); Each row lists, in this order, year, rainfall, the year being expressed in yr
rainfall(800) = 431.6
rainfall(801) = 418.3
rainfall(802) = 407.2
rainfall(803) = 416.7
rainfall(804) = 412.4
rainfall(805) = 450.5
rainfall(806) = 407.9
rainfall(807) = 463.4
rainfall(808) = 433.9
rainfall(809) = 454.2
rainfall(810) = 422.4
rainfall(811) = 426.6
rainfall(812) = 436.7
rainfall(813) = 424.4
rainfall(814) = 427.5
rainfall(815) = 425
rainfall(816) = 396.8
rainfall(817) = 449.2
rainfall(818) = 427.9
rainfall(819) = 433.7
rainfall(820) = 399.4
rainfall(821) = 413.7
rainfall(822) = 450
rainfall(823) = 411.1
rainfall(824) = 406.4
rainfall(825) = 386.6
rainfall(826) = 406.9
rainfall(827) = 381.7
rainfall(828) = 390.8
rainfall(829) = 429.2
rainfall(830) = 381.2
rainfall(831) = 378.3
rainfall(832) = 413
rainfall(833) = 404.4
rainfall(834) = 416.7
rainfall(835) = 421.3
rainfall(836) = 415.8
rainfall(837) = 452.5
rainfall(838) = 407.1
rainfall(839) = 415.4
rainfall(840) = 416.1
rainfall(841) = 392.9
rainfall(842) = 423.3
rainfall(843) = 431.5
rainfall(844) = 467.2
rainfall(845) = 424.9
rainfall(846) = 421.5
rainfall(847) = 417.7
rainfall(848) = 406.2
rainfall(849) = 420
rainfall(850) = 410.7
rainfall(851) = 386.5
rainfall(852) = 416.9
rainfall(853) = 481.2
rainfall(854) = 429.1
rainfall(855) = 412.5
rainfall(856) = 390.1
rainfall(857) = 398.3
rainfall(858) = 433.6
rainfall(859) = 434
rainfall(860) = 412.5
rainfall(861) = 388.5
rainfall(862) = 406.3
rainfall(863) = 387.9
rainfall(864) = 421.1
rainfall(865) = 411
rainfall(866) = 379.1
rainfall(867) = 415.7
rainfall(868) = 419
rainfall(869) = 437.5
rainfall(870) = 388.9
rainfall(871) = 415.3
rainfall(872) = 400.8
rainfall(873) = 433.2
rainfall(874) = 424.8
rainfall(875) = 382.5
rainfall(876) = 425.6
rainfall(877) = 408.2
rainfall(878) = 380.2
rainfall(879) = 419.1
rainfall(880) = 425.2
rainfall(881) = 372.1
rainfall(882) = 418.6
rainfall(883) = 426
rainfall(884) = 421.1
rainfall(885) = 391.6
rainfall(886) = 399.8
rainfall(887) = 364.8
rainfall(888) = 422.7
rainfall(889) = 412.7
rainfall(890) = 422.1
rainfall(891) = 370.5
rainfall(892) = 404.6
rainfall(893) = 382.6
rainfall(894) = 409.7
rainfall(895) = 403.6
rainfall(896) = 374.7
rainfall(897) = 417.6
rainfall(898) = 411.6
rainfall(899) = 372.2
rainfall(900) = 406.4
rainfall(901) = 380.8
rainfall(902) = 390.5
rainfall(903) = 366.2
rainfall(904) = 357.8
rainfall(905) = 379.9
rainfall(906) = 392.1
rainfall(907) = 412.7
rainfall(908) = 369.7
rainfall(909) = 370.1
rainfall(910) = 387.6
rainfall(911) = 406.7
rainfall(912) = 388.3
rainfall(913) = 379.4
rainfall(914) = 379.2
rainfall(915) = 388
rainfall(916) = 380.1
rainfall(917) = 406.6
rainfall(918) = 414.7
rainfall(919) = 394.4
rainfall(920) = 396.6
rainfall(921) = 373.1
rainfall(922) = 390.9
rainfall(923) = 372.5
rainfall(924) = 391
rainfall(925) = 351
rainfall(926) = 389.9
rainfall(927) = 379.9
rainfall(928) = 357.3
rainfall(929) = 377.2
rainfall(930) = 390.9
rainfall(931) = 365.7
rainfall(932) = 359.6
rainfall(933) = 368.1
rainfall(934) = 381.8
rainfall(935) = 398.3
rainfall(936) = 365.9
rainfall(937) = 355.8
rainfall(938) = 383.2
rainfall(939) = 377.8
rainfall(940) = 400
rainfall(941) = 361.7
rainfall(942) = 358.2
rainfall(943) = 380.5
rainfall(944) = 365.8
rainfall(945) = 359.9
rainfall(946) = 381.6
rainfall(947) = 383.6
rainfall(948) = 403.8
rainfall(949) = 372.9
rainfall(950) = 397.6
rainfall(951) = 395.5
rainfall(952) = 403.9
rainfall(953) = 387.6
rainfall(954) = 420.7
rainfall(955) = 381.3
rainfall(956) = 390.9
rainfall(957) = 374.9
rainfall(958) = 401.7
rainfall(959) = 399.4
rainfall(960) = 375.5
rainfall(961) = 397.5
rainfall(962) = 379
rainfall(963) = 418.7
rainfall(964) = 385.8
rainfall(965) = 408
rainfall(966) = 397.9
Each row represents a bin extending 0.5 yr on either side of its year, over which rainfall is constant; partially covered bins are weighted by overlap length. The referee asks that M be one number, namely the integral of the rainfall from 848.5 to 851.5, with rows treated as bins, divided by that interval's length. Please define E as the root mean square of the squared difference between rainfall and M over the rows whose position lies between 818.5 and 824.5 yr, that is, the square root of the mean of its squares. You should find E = 862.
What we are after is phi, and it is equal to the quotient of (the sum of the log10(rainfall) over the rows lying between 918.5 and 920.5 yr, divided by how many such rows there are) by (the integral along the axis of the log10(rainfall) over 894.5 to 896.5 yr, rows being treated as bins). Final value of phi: 0.50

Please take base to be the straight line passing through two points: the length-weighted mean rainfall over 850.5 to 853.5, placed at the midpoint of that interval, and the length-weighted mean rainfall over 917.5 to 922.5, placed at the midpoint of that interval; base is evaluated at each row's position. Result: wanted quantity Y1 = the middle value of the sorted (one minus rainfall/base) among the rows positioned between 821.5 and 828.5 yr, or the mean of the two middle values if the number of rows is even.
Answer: 0.08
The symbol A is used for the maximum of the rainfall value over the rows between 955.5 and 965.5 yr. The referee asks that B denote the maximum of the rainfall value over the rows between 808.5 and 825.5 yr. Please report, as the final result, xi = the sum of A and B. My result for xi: 873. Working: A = 418.7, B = 454.2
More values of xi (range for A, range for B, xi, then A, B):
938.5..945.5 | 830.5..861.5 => 881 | 400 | 481.2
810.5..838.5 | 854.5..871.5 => 890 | 452.5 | 437.5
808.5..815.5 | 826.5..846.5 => 921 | 454.2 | 467.2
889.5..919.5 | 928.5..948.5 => 826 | 422.1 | 403.8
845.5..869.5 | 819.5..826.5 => 931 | 481.2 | 450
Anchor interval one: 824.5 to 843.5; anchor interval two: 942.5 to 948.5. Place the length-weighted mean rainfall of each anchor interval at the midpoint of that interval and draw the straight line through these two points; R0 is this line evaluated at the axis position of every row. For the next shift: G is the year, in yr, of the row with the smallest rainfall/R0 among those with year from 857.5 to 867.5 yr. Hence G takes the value 866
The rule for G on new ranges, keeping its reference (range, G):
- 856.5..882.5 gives 881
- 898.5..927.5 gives 925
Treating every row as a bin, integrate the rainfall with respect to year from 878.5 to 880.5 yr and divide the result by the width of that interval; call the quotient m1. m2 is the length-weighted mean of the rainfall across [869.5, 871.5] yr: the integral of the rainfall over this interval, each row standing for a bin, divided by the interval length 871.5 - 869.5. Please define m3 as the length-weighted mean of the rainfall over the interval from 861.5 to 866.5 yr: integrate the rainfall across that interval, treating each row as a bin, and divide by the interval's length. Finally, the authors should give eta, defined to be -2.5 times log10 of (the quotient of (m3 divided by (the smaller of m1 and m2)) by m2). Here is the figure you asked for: 6.514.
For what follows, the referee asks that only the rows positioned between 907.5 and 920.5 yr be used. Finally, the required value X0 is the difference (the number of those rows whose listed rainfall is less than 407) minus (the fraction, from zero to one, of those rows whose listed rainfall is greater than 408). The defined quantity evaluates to 12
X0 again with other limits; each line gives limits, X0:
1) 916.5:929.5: 12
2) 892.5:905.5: 10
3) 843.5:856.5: 2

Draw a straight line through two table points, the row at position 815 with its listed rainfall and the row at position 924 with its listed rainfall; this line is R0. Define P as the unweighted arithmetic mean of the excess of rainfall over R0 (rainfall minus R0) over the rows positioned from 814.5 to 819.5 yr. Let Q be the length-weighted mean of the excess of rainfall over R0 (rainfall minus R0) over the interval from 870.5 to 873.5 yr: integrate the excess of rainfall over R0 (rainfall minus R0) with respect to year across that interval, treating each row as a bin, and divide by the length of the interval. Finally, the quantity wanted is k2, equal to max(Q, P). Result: 9.2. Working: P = 2.1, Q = 9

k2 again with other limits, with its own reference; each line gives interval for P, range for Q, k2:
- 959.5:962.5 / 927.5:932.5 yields 4.5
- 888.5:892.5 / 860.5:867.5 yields 1.0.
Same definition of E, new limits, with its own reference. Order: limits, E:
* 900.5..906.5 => 1200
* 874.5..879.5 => 425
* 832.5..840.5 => 782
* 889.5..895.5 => 563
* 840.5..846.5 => 1583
